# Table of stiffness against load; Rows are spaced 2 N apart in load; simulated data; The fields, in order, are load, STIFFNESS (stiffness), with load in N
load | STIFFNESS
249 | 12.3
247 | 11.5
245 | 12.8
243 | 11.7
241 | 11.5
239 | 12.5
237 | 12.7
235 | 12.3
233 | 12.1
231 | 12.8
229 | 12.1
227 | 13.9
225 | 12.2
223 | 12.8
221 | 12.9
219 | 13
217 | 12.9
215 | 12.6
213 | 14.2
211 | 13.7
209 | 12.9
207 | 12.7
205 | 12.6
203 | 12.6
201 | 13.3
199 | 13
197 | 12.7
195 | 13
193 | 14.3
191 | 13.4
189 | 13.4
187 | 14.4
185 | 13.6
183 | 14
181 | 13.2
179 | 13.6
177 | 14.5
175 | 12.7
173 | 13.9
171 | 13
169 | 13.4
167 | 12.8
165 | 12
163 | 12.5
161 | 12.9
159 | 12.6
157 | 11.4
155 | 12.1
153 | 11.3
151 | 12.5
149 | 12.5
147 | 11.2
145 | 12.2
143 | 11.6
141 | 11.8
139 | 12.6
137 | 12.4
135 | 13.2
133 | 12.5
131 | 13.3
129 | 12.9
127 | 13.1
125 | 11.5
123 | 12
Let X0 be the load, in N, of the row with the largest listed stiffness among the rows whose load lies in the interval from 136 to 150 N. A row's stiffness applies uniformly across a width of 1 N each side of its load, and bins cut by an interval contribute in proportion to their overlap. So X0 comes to 139 N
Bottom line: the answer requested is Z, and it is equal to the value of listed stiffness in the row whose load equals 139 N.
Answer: 12.6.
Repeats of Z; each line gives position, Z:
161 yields 12.9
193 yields 14.3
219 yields 13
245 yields 12.8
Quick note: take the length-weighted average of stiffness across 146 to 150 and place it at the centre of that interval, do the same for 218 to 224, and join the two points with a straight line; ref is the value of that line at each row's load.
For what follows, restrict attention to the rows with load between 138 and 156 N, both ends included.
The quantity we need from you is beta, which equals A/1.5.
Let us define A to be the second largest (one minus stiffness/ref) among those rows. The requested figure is 0.03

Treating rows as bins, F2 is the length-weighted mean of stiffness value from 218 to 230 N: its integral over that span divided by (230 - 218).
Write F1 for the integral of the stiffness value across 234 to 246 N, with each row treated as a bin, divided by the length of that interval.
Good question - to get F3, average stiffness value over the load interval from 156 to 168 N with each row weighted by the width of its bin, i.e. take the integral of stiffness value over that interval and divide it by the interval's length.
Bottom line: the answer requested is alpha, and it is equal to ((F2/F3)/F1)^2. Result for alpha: 0.0072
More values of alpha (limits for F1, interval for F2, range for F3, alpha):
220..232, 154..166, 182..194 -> 0.0048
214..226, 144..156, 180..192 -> 0.0047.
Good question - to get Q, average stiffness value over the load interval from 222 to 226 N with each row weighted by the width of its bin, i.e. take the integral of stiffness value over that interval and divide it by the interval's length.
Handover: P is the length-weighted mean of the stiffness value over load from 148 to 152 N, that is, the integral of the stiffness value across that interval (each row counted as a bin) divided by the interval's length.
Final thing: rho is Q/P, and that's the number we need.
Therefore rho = 1.00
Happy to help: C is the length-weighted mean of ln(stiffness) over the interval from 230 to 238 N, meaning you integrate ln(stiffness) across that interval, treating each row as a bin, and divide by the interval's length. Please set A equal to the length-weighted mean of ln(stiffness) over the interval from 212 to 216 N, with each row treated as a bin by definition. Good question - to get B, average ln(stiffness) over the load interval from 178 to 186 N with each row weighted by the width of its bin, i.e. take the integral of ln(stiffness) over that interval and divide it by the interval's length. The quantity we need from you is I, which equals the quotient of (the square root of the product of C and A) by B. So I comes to 0.98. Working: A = 2.593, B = 2.610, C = 2.52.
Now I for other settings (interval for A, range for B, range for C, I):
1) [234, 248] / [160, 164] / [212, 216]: 1.00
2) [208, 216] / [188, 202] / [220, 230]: 0.99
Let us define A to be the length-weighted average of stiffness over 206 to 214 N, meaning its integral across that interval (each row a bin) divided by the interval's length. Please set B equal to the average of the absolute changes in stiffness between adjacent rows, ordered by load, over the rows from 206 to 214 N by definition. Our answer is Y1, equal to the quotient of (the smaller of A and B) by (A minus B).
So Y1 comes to 0.039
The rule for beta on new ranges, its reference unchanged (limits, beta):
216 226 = 0.01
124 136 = -0.05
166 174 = -0.04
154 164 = -0.01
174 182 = -0.05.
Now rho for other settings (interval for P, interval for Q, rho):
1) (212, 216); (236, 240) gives 0.94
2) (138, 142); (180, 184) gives 1.11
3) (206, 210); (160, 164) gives 0.99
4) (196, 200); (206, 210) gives 1.00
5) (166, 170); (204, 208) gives 0.97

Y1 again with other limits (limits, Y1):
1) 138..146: 0.046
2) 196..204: 0.035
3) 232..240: 0.022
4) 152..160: 0.082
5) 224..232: 0.123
